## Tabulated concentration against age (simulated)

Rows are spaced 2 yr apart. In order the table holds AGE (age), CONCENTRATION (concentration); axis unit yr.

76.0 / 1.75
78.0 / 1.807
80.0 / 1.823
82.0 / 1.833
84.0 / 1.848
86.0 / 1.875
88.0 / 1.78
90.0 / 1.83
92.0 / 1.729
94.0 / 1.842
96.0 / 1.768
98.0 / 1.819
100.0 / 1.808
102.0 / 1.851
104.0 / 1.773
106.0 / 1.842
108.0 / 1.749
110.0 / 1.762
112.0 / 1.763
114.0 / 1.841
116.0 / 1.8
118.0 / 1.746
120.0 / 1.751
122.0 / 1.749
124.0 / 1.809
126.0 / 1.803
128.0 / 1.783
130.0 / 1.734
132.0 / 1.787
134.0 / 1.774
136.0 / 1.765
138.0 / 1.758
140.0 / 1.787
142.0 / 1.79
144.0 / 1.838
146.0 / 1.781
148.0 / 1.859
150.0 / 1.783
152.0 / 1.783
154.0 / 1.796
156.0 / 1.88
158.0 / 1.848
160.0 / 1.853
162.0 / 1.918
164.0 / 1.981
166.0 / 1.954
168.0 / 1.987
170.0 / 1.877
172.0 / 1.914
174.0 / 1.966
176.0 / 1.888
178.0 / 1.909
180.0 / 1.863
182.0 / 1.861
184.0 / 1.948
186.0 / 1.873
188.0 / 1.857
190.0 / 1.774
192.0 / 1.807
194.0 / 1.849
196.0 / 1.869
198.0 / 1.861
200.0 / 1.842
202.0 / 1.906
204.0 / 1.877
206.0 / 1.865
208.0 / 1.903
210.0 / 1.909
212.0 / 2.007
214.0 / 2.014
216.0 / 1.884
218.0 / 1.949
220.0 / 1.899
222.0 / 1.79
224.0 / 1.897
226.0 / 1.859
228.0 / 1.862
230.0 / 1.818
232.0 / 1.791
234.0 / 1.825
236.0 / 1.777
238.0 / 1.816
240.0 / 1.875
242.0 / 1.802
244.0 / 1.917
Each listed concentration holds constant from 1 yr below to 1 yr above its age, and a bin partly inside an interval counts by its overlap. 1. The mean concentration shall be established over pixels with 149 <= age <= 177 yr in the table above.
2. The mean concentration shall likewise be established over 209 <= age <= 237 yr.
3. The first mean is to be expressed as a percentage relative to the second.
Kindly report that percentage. 101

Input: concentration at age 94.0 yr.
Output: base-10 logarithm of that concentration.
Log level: 0.265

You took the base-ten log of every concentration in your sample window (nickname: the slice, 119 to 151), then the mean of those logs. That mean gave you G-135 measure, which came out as 0.251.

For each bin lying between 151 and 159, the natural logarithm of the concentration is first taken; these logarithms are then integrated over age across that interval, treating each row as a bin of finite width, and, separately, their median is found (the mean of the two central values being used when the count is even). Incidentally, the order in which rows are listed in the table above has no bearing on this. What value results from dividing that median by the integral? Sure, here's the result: 0.124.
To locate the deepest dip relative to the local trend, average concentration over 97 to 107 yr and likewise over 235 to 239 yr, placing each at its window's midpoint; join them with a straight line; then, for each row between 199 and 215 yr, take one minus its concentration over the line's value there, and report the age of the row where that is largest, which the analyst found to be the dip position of 200.0 yr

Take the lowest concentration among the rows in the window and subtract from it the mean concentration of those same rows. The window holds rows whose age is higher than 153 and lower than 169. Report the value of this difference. -0.11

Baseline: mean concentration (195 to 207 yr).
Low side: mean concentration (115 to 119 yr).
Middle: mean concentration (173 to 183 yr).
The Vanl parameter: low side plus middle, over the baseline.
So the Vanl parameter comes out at 1.96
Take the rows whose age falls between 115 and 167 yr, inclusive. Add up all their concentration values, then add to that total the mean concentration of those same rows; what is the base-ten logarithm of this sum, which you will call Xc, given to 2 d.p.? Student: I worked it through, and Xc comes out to 1.69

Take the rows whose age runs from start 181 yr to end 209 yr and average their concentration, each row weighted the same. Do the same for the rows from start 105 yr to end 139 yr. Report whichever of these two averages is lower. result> 1.777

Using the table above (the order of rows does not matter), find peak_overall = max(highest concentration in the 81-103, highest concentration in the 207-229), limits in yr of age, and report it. 2.01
